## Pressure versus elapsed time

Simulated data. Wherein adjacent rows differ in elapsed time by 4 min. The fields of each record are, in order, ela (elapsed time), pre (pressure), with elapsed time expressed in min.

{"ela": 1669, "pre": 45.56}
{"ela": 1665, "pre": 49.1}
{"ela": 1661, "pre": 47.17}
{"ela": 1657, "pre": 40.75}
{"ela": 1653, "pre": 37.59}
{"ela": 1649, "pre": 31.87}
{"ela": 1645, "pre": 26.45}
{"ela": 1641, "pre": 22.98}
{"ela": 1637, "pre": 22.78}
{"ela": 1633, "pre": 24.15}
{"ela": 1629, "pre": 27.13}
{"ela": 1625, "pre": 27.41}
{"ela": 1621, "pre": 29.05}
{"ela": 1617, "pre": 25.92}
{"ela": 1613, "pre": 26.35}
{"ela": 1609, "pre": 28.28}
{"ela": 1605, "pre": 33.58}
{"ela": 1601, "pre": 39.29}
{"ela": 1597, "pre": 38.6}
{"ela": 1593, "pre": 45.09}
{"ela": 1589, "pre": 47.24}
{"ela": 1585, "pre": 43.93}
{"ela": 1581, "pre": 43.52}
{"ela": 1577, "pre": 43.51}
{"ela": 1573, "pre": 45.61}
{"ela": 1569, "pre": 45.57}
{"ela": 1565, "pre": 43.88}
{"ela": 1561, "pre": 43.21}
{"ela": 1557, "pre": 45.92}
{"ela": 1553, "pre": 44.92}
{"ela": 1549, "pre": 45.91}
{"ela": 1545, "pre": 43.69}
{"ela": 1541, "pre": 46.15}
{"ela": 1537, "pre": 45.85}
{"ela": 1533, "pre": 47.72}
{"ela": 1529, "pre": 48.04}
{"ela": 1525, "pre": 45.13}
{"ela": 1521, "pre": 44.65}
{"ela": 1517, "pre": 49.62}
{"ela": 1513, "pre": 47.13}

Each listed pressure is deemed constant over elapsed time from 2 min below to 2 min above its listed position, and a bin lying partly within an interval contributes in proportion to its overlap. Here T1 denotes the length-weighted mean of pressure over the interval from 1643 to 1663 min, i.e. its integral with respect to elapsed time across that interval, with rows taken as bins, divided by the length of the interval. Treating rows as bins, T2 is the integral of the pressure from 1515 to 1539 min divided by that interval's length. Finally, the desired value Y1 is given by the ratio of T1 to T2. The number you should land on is 0.79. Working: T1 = 36.8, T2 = 47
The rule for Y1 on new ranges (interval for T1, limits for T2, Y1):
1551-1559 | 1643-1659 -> 1.33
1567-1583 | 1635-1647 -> 1.85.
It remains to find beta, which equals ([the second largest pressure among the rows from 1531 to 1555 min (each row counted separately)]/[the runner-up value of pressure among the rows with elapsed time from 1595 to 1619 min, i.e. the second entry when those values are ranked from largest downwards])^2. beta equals 1.4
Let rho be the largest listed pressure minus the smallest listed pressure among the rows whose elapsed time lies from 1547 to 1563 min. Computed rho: 2.7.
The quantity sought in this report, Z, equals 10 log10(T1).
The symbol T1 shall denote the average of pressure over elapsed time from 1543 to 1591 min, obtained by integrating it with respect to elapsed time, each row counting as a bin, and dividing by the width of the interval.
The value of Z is 16.5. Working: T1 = 45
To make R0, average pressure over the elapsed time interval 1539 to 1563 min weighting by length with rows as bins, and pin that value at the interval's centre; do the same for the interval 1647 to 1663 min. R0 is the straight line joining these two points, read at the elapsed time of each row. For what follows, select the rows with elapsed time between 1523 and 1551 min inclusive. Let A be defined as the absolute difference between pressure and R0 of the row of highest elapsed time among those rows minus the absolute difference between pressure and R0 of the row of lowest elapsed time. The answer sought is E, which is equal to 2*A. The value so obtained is -1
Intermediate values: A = 0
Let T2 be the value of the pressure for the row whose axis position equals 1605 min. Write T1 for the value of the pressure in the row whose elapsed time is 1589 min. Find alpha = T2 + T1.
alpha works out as 81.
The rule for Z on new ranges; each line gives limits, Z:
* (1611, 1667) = 15.0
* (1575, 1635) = 15.4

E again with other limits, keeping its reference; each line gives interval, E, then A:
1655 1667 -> 18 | 9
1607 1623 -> -3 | -1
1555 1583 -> -2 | -1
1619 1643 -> 10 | 5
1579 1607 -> 17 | 8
